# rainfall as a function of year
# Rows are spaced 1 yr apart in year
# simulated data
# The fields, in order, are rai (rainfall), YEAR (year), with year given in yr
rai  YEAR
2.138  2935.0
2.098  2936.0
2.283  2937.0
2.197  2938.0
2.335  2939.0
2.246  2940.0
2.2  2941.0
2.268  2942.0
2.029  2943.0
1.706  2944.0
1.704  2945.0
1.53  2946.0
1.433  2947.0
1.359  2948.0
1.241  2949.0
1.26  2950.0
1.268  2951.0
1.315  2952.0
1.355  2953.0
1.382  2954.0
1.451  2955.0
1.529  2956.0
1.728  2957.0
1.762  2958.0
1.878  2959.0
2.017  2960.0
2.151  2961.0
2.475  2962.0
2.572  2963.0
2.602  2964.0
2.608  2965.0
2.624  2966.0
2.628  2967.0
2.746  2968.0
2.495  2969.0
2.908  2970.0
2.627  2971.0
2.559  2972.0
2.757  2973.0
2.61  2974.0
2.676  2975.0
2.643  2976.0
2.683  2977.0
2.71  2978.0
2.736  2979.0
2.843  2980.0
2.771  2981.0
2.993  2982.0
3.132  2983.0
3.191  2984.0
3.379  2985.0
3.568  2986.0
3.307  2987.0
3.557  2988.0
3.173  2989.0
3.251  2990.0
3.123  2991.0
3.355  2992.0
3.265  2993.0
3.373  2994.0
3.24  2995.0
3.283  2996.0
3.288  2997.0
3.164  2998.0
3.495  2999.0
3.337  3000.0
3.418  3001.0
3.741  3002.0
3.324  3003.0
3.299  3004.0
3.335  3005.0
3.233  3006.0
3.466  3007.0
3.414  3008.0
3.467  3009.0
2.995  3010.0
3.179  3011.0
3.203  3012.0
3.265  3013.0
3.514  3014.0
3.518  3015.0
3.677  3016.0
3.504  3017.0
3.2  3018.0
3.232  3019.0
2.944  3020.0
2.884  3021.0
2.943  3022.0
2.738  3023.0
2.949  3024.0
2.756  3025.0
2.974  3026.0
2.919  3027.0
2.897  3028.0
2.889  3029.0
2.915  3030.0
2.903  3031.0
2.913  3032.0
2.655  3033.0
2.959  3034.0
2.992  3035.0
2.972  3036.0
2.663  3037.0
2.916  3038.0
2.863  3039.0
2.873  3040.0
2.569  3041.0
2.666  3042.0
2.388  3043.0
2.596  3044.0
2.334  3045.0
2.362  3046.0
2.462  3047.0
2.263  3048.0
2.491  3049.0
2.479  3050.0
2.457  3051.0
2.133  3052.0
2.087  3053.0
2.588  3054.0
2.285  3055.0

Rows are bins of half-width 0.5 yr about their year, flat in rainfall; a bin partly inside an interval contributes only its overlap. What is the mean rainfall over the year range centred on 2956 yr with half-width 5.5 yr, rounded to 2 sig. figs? 1.6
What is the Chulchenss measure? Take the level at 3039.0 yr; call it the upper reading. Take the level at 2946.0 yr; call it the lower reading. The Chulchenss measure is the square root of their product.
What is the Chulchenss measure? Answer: 2.1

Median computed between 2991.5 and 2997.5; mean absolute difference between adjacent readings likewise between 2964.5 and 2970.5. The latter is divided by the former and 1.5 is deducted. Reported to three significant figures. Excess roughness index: -1.45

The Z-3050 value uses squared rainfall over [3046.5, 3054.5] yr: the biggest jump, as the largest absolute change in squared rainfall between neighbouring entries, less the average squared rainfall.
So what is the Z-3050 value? -3.3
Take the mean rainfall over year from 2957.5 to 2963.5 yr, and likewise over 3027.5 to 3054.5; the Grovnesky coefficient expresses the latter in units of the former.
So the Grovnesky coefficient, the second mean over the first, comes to 1.23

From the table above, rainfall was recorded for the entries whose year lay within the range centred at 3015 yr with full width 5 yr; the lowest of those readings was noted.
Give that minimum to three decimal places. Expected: 3.265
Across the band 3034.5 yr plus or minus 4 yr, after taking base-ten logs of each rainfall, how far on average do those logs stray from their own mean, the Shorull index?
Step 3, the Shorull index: 0.016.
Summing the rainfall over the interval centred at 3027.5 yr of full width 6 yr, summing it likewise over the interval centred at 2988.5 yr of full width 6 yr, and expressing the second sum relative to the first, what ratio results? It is 1.2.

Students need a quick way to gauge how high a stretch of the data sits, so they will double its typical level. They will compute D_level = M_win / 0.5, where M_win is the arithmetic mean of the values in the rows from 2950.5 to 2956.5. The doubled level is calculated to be 2.8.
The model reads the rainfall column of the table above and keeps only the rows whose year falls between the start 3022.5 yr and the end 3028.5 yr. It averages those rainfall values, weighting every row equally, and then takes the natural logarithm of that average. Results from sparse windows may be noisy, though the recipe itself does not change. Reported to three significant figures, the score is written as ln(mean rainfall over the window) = 1.06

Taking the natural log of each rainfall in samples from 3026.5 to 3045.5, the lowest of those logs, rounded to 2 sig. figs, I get 0.85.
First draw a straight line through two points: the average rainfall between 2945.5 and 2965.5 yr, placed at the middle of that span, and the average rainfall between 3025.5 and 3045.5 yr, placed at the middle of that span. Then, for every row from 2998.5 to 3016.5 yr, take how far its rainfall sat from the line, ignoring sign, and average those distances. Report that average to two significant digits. 0.96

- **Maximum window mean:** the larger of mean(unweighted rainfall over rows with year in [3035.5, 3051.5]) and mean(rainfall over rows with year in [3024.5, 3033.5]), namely 2.87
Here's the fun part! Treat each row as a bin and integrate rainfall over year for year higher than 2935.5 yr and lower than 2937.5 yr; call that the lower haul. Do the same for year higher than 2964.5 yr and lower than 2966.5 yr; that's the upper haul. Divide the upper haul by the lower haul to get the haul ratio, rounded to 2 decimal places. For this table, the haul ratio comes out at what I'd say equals 1.19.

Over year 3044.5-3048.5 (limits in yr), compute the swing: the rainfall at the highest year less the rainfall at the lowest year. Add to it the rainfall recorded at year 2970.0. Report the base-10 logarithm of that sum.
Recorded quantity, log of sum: 0.45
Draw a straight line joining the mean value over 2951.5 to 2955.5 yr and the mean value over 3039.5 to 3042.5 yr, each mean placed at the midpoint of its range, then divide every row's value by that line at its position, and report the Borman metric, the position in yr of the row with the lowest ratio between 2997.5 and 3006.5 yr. 3006.0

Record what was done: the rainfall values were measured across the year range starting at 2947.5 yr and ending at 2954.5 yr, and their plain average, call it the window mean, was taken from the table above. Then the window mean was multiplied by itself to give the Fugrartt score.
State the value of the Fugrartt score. 1.7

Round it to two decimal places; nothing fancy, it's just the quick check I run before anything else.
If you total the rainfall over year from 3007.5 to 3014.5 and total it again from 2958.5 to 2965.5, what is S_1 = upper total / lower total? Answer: 1.41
